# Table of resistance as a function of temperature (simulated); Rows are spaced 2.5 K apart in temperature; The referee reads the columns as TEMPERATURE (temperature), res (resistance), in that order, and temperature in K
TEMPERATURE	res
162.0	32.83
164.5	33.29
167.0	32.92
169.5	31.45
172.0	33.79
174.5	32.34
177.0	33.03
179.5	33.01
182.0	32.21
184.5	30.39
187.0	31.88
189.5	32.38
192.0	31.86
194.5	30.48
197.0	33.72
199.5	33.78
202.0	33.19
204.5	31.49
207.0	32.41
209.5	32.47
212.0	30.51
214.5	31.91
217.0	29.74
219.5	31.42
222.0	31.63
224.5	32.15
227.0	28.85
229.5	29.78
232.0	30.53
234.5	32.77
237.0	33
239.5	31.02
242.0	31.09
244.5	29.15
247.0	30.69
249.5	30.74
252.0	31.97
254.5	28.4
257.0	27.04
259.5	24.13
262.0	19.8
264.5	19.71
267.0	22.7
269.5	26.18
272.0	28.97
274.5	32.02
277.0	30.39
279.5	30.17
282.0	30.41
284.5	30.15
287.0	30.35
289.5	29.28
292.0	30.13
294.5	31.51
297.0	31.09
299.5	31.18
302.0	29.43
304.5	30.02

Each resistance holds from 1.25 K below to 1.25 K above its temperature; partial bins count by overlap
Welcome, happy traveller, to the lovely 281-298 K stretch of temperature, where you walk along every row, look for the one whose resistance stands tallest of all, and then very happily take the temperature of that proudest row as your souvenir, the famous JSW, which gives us 294.5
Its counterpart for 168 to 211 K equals 172.0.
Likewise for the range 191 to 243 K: 199.5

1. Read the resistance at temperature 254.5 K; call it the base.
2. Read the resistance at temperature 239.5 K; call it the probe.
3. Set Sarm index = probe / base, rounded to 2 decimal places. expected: 1.09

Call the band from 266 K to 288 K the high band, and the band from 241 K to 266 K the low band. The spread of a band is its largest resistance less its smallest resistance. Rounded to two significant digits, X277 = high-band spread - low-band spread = -2.9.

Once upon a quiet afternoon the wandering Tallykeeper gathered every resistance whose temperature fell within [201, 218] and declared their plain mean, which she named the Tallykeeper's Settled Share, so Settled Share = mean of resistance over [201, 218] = 31.7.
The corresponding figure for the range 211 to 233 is 30.7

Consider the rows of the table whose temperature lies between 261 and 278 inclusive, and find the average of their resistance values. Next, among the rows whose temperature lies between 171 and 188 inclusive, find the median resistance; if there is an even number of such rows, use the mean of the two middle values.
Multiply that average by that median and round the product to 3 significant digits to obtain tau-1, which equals 831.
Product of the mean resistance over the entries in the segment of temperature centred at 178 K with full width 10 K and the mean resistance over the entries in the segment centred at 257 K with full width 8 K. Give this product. 866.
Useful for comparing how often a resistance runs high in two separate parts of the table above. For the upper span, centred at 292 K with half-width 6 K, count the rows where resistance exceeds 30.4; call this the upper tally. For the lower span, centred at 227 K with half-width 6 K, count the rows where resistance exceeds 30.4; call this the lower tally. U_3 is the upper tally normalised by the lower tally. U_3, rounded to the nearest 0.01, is 0.67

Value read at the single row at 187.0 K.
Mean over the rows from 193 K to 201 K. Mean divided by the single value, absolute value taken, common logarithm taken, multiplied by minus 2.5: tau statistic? 0.0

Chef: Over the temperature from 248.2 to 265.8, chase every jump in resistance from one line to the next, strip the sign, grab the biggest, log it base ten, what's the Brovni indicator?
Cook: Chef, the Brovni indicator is 0.64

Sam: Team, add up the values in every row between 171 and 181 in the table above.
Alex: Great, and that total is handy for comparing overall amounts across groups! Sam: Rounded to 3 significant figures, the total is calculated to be 132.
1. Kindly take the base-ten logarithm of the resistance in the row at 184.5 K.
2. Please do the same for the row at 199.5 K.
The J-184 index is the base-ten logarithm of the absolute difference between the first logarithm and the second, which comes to -1.3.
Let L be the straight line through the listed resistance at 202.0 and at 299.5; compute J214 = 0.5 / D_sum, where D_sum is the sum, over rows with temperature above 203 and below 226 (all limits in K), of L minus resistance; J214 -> 0.039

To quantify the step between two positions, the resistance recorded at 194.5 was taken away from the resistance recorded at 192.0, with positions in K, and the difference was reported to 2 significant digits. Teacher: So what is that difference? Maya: 1.4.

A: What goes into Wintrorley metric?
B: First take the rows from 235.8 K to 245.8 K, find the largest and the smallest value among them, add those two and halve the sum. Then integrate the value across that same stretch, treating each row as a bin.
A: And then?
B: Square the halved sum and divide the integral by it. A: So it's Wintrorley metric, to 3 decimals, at 0.322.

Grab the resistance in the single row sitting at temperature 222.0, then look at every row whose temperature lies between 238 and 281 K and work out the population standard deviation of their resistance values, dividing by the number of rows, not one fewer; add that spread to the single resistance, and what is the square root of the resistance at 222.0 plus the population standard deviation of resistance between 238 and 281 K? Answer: 5.96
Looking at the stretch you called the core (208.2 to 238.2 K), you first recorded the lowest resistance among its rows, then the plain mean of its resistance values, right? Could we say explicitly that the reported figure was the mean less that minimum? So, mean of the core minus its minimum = 2.4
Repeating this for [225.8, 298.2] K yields 9.3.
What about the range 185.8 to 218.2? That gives 2.2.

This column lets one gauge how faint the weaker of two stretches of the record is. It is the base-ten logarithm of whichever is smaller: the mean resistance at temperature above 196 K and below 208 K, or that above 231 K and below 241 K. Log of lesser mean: 1.50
